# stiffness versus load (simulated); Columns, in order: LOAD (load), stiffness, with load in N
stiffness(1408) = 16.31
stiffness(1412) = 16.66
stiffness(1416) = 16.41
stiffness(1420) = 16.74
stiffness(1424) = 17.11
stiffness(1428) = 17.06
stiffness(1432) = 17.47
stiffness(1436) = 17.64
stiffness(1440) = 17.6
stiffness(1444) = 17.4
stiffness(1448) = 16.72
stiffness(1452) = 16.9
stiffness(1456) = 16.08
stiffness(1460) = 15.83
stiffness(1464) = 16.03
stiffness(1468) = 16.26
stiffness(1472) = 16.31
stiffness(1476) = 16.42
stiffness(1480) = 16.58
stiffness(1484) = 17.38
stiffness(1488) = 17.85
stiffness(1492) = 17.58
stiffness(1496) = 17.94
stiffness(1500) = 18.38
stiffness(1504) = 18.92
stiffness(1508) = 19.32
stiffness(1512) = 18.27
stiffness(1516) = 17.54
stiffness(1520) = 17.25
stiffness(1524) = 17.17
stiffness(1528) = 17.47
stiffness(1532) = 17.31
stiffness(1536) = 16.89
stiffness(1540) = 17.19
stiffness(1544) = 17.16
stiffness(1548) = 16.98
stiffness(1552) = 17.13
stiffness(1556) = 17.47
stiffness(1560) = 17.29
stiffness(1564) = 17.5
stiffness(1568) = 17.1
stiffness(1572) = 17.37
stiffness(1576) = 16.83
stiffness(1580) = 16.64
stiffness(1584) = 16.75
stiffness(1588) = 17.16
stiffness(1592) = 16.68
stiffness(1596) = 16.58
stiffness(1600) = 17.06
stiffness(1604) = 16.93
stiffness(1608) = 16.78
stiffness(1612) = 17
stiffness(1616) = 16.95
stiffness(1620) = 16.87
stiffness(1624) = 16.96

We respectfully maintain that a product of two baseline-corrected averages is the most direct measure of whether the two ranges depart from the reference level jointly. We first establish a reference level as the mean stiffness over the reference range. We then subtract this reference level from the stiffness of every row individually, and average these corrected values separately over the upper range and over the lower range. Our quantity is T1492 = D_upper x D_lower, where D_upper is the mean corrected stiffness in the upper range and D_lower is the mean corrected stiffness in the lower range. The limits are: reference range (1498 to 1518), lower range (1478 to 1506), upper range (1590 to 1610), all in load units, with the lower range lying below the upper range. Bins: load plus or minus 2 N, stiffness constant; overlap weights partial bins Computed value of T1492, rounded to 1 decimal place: 1.1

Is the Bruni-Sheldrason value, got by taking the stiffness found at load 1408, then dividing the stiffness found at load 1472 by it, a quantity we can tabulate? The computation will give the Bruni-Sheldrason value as 1.00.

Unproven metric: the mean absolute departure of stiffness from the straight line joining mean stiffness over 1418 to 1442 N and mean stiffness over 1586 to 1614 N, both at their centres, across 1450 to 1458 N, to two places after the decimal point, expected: 0.73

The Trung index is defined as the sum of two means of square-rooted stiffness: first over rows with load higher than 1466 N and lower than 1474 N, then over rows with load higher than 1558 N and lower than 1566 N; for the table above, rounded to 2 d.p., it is 8.21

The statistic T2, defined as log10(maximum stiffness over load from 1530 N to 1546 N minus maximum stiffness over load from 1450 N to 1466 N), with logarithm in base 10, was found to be -0.4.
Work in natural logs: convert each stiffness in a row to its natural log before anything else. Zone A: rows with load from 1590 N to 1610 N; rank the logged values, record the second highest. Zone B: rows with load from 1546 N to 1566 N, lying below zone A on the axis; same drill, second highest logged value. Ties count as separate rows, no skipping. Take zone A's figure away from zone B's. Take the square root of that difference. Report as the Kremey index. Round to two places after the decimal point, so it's 0.18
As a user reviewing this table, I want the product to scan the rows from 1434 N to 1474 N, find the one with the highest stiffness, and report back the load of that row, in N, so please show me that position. 1436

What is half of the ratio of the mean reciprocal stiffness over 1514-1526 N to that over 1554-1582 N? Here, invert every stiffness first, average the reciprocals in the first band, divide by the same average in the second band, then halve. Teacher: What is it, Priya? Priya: 0.496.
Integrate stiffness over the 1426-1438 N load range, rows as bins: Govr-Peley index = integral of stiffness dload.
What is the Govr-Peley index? 209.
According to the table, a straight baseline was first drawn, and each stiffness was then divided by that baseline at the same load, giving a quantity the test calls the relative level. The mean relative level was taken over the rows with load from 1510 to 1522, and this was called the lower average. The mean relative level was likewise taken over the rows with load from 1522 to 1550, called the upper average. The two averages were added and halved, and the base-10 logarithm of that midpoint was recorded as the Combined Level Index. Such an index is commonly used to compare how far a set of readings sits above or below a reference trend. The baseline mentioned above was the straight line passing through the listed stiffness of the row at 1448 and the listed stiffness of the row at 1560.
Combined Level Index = 0.0078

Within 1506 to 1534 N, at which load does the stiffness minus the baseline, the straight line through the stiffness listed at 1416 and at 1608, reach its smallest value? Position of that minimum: 1524 N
